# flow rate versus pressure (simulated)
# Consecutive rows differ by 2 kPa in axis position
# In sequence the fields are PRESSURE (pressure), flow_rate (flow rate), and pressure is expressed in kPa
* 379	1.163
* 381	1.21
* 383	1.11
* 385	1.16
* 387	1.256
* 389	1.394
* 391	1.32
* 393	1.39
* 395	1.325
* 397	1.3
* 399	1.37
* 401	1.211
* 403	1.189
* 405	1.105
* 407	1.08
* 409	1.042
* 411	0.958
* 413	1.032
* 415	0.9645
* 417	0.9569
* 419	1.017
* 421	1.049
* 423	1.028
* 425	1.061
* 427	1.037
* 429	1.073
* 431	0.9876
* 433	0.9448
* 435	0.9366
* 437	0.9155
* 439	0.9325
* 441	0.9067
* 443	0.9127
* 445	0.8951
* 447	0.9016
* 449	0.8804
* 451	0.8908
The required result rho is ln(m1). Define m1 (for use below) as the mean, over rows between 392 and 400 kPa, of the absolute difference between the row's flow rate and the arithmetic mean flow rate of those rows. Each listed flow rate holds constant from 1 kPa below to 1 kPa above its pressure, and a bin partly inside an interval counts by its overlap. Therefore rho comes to -3.4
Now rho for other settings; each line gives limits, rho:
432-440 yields -4.8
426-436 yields -3.0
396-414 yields -2.2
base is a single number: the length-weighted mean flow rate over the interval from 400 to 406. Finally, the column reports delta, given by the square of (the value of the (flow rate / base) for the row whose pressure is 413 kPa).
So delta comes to 0.8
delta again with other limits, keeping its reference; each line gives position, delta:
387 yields 1.2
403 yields 1.0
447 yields 0.6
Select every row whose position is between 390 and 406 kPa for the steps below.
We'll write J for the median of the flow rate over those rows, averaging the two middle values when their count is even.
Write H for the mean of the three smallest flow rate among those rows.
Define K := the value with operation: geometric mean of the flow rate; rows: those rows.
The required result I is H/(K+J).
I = 0.452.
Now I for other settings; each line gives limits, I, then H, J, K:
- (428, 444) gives 0.484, 0.91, 0.93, 0.95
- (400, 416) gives 0.462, 0.98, 1.06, 1.07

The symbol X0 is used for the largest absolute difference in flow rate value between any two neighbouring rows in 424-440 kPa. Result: 0.09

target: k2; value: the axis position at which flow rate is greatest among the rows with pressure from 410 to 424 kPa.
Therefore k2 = 421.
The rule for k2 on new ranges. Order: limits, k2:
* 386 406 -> 389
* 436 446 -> 439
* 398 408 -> 399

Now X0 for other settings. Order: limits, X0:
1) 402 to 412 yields 0.08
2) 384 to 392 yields 0.14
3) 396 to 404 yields 0.16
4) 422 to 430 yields 0.04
